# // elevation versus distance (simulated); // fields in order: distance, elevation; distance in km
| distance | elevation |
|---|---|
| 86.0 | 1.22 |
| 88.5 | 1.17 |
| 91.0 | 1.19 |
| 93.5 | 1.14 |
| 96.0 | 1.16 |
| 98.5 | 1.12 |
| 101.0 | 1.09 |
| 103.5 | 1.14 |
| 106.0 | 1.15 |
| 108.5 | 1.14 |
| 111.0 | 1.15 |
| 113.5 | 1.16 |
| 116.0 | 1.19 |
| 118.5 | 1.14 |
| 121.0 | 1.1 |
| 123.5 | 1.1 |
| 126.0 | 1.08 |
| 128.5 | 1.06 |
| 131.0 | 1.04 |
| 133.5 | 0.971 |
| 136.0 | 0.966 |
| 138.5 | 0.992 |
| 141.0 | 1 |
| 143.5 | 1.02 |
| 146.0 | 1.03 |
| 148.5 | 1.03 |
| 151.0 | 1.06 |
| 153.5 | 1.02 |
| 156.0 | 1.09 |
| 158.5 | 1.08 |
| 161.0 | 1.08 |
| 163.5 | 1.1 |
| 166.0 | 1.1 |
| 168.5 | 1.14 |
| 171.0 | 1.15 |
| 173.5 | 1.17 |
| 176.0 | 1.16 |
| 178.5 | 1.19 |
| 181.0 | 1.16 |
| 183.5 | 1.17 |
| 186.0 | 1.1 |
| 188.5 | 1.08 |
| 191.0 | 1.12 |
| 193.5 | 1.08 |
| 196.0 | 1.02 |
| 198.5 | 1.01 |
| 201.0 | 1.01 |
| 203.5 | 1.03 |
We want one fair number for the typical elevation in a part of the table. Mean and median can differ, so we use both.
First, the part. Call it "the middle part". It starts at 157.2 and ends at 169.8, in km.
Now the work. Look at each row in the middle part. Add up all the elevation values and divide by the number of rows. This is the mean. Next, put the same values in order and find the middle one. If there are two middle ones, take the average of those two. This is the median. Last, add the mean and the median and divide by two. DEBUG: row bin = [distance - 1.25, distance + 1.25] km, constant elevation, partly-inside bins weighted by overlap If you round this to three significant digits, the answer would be 1.10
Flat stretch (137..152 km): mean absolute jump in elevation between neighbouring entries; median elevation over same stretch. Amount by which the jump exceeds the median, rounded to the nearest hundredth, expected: -1.01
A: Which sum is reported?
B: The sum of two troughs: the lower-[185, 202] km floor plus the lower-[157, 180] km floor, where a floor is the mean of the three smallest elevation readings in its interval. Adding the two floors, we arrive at 2.10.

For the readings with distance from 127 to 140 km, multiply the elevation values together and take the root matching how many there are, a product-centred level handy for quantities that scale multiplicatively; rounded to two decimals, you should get 1.01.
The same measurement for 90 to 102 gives 1.14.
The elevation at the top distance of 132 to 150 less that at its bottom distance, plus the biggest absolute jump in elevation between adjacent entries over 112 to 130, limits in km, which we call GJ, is 0.11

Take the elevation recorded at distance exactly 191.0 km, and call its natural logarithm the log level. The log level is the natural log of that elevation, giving 0.11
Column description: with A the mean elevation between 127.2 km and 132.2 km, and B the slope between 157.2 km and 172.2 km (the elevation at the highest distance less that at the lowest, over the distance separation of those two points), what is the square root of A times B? 0.077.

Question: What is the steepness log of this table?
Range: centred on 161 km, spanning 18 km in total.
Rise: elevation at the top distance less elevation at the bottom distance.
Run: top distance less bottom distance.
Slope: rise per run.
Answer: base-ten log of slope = -2.1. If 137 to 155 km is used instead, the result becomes -2.7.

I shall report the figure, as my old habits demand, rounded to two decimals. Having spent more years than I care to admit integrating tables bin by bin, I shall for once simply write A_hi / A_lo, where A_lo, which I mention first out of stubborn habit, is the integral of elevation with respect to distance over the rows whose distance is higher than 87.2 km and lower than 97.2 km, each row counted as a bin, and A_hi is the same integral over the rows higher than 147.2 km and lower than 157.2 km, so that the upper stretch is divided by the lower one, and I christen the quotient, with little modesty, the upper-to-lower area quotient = 0.90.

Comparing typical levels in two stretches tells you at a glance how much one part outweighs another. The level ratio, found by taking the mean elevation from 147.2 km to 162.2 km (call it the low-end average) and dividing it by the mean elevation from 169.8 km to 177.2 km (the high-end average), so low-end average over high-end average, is 0.91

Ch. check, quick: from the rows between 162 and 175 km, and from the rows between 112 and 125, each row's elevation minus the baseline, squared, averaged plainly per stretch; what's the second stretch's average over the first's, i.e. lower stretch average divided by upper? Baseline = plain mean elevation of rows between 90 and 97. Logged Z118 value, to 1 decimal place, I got 1.1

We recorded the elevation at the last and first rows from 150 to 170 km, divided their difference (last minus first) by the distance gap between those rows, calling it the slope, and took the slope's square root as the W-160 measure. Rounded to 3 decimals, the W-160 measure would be 0.068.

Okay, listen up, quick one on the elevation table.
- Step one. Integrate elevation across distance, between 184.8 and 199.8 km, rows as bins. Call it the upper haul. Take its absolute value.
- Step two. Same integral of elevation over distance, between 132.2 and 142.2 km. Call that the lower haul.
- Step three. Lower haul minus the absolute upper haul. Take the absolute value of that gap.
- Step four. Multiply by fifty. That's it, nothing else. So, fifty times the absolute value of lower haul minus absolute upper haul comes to 310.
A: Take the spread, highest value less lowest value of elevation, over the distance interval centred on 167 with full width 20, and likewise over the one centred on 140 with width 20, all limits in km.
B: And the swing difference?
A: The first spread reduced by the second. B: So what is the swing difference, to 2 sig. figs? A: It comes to 0.016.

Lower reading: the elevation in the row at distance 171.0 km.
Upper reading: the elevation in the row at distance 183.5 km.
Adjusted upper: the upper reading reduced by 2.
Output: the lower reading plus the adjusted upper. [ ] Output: 0.32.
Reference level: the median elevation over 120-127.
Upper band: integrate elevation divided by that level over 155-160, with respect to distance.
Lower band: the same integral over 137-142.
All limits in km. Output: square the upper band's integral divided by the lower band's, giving 1.2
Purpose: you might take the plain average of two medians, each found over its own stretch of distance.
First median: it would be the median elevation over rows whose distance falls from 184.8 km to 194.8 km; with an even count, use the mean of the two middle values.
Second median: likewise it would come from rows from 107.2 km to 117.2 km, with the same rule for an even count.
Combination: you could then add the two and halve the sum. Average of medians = 1.12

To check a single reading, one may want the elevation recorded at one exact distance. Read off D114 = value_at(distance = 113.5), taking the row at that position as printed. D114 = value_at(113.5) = 1.16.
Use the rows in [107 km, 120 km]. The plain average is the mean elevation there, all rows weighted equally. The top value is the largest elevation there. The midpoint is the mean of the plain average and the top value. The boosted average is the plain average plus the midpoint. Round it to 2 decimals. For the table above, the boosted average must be 2.33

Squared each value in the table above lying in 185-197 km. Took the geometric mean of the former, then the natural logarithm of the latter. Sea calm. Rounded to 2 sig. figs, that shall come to 0.15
